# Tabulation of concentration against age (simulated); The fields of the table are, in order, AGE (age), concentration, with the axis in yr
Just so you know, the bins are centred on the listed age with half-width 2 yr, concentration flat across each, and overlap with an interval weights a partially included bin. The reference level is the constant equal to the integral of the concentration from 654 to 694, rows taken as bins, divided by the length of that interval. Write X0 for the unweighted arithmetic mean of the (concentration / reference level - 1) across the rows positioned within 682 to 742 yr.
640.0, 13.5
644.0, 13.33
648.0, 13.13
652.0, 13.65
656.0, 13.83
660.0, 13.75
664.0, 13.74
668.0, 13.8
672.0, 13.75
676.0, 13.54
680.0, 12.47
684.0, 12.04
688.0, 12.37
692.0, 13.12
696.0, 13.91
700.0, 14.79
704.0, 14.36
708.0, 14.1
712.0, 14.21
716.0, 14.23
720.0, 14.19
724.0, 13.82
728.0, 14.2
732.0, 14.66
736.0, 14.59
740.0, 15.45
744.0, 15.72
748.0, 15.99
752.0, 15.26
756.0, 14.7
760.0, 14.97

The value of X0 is 0.06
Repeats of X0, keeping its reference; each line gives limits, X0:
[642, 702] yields 0.01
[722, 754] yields 0.13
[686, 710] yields 0.04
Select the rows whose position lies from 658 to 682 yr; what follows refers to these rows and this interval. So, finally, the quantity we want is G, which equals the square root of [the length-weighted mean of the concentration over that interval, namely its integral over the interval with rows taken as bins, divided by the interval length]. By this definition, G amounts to 3.68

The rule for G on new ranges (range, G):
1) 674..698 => 3.59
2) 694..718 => 3.78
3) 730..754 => 3.91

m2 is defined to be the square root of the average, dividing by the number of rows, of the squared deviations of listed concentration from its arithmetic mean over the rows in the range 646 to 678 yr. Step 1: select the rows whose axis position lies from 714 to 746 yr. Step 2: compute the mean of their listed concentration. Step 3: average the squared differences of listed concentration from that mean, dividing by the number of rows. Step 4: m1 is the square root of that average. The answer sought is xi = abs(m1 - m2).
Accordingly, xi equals 0.4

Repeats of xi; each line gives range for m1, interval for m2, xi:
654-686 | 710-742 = 0.2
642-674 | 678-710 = 0.7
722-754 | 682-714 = 0.2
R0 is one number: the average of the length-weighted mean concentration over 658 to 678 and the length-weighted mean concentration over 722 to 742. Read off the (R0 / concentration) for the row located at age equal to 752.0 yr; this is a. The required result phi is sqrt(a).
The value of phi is 0.962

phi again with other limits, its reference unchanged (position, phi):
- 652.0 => 1.017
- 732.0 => 0.982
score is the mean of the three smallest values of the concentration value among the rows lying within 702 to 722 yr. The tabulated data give 14.2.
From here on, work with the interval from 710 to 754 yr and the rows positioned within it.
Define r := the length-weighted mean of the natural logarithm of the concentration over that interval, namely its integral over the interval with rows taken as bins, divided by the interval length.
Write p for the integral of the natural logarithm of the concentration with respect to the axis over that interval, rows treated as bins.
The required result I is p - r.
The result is 116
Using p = 118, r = 2.69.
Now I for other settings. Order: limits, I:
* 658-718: 154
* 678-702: 59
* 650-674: 60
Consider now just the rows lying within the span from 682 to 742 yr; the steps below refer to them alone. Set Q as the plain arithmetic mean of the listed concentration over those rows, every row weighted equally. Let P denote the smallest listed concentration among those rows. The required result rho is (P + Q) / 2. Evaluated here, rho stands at 13.0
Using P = 12.04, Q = 14.0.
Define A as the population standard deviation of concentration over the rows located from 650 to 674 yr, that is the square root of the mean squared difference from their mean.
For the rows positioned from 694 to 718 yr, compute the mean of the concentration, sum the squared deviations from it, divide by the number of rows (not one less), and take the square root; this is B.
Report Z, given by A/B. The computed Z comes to 0.2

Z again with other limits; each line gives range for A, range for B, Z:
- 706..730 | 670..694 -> 0.2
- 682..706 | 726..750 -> 1.5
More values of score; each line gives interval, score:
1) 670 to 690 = 12.3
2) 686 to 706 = 13.1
